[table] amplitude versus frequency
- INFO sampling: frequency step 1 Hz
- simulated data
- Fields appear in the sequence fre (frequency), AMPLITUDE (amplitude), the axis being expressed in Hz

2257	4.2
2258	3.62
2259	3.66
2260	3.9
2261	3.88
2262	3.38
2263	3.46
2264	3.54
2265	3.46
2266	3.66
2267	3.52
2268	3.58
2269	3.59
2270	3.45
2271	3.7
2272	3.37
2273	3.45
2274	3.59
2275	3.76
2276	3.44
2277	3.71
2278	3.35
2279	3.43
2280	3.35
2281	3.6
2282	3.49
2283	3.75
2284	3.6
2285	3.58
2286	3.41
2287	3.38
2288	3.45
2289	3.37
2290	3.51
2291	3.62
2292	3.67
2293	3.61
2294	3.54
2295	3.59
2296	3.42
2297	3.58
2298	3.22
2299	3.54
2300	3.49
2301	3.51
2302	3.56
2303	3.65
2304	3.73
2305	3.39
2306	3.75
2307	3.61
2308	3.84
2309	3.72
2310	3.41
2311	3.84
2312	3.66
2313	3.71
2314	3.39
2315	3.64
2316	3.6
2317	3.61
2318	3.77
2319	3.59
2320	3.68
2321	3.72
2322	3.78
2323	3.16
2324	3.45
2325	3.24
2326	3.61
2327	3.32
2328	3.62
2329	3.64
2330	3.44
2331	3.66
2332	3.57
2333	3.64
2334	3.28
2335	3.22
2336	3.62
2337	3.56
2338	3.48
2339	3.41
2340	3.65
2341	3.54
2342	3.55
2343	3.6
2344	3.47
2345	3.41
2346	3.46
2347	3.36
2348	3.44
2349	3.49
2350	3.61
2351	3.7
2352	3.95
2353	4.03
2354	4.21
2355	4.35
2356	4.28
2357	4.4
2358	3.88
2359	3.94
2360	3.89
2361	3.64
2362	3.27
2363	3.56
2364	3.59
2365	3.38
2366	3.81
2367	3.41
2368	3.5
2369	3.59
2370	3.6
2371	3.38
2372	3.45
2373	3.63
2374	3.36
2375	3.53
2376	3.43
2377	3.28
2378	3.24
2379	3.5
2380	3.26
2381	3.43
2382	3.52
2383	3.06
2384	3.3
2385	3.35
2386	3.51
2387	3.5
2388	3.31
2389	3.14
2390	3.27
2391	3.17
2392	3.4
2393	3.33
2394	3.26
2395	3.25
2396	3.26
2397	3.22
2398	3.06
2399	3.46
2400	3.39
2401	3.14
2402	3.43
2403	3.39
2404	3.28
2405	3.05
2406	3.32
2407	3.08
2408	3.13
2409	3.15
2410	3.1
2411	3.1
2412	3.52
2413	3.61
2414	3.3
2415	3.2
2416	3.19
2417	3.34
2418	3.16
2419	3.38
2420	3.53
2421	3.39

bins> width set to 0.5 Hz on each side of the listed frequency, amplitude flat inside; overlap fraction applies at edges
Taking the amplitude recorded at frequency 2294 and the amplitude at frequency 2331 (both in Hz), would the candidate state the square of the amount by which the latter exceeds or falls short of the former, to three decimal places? 0.014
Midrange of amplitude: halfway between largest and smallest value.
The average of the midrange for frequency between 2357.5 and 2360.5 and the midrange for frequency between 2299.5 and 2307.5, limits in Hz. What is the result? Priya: 3.74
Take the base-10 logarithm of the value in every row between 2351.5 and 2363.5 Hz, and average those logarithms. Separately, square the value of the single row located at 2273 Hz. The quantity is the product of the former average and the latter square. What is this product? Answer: 7.1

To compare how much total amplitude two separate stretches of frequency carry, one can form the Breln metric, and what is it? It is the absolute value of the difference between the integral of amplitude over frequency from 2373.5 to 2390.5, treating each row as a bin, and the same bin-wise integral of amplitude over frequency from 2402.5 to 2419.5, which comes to 1.7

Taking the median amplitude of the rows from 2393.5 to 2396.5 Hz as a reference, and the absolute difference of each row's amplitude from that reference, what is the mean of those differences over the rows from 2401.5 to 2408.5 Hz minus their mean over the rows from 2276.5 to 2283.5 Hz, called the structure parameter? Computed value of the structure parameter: -0.14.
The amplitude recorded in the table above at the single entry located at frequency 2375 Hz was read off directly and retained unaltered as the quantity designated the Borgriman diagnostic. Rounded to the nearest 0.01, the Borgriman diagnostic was 3.53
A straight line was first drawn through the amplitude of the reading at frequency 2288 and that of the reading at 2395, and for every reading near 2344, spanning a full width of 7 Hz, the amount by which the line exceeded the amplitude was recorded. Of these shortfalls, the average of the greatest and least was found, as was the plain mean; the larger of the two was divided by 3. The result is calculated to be -0.05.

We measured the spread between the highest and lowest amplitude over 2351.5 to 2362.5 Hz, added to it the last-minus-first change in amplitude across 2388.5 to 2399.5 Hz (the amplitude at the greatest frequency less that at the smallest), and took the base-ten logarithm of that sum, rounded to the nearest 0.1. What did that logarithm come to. 0.2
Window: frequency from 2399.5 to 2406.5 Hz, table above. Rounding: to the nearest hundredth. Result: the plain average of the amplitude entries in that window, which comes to 3.29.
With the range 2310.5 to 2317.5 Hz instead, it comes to 3.64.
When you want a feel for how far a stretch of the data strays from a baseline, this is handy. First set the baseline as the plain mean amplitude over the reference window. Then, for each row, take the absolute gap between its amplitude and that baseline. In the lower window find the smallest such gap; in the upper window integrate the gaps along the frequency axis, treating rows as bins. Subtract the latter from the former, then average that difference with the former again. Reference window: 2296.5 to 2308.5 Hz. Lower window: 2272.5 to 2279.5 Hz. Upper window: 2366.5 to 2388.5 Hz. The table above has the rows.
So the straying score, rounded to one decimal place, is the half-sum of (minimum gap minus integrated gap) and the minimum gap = -1.8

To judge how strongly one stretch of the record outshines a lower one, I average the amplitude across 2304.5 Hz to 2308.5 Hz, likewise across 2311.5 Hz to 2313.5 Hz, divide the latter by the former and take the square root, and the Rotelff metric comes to 1.01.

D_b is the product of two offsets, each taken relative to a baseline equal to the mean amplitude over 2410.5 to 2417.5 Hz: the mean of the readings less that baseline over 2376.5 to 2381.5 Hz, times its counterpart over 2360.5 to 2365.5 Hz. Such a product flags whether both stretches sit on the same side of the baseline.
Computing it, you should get 0.00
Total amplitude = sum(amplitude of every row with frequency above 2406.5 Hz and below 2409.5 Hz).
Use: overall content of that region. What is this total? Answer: 9.4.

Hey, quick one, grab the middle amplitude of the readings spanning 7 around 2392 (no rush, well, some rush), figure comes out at 3.26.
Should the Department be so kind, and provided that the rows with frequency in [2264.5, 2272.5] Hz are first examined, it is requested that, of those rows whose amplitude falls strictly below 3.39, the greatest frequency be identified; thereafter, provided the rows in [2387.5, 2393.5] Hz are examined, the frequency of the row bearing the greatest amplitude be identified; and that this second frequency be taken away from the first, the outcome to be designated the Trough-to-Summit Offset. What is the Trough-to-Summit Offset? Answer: -120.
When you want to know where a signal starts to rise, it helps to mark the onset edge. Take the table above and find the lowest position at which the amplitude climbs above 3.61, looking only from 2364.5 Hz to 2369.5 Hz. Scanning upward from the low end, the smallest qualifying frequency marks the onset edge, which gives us 2366 Hz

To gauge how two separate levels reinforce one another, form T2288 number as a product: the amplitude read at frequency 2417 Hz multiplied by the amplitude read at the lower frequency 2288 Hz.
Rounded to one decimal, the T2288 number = 11.5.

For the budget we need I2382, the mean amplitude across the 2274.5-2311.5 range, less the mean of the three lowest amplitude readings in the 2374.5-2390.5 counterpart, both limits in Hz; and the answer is 0.41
